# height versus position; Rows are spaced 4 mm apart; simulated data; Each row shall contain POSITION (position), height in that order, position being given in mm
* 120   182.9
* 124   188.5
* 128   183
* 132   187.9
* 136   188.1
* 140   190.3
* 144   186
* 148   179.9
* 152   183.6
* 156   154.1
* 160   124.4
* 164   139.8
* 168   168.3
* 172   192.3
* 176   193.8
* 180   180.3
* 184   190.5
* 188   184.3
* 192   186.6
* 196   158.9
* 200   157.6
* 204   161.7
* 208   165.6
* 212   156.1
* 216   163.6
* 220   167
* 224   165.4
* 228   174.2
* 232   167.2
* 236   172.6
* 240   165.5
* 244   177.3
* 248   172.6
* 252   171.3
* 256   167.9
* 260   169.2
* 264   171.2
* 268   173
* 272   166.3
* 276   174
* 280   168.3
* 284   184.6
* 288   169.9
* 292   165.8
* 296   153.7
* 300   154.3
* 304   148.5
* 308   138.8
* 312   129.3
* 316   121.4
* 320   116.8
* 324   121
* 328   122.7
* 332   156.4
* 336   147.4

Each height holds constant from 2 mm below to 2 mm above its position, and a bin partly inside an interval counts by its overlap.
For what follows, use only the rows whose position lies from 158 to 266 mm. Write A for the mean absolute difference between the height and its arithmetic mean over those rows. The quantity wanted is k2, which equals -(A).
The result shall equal -10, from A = 10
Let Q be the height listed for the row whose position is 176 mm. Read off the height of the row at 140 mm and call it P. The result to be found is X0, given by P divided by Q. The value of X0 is 1.0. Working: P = 190.3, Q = 193.8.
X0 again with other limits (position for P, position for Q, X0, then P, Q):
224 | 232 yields 1.0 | 165.4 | 167.2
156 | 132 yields 0.8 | 154.1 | 187.9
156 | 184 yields 0.8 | 154.1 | 190.5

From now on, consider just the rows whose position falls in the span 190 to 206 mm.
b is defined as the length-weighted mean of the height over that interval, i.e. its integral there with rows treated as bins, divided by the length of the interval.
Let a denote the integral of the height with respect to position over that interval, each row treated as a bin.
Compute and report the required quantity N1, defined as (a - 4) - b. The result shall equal 2489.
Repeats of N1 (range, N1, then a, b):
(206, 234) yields 4467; 4636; 166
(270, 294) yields 3940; 4116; 171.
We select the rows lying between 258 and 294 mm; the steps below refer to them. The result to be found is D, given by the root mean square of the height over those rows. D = 171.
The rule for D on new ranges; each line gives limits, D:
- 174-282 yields 171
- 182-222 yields 170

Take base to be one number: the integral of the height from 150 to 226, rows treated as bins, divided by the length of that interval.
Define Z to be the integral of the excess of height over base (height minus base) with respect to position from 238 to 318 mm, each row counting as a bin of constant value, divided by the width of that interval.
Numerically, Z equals -6.0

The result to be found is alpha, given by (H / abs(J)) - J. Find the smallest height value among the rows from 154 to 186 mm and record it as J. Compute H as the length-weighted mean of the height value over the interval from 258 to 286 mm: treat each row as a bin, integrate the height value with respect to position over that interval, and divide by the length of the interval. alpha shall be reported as -123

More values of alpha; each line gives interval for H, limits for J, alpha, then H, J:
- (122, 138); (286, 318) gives -120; 187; 121.4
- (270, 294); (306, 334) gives -115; 171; 116.8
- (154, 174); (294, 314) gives -128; 156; 129.3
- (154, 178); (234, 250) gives -165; 162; 165.5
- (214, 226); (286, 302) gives -153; 165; 153.7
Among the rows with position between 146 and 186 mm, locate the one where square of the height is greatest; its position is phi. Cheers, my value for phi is 176 mm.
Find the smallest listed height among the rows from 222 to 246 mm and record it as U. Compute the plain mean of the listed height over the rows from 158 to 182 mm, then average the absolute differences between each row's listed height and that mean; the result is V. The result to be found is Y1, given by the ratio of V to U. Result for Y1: 0.14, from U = 165.4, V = 23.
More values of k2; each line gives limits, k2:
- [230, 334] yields -16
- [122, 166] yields -18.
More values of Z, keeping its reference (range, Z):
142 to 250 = 1.9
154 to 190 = 1.7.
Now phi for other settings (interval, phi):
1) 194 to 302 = 284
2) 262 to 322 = 284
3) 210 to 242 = 228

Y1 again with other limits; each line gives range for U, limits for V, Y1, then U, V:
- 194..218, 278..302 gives 0.05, 156.1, 8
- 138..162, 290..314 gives 0.08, 124.4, 10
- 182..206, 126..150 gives 0.02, 157.6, 3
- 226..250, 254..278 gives 0.01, 165.5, 2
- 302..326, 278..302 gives 0.07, 116.8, 8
